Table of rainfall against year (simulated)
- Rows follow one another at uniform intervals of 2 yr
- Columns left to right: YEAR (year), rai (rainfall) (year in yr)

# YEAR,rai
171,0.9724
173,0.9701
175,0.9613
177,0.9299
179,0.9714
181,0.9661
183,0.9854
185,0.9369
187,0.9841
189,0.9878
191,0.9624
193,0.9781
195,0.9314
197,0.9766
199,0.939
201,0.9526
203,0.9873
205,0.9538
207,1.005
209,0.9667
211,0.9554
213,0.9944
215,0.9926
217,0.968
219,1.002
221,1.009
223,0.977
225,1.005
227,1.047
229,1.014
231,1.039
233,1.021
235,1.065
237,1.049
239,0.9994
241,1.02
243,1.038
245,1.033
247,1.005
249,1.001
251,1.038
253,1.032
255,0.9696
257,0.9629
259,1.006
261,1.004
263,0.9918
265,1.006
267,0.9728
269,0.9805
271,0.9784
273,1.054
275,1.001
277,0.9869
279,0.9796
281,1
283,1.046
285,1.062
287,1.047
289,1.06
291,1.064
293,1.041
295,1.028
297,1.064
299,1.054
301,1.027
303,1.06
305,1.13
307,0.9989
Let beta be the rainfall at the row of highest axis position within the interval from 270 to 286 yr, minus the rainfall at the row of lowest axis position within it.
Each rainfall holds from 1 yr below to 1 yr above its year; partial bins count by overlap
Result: 0.08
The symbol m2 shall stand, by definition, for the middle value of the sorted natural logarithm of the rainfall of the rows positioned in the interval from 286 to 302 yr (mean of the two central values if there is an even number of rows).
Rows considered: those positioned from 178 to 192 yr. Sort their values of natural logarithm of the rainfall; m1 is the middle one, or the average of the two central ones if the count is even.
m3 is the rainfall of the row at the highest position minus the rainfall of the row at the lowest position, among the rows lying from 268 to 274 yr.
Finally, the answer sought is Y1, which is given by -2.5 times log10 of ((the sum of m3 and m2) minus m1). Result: 2.0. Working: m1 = -0.029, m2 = 0.05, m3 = 0.07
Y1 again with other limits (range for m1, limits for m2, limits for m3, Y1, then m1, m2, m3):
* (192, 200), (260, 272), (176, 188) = 2.7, -0.043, -0.01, 0.05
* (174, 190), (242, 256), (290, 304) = 3.1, -0.032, 0.03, 0.00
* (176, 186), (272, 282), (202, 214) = 3.5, -0.034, 0.00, 0.01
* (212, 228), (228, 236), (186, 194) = 4.0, -0.002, 0.03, -0.01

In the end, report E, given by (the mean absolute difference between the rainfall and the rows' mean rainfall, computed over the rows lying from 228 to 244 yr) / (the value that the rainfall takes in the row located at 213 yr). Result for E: 0.0172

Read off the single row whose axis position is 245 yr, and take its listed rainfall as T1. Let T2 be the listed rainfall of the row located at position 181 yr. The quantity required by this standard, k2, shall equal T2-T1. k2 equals -0.07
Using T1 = 1.033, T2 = 0.9661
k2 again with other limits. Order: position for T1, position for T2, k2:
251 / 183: -0.05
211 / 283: 0.09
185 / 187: 0.05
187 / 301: 0.04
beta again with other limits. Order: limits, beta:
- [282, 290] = 0.01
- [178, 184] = 0.01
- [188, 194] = -0.01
